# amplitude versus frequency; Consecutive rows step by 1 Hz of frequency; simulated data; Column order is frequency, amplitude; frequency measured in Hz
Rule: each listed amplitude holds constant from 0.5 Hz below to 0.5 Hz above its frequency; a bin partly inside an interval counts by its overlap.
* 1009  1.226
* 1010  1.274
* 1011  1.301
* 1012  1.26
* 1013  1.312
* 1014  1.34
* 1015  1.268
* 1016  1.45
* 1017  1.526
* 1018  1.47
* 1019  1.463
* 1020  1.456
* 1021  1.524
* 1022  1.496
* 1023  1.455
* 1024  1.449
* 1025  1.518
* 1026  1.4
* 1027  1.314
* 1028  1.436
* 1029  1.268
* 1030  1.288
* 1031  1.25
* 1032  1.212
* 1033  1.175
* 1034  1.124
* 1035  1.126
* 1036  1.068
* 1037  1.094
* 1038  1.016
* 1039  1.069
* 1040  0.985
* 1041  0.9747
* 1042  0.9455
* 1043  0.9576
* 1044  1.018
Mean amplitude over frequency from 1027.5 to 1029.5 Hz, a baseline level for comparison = 1.35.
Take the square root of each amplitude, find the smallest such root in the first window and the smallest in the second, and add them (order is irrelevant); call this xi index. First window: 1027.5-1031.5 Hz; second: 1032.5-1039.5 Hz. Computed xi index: 2.13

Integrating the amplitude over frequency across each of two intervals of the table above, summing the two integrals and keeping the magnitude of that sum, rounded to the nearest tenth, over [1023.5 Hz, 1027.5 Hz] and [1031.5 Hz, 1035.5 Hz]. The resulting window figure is 10.3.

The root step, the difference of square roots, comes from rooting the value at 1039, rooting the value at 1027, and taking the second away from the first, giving -0.11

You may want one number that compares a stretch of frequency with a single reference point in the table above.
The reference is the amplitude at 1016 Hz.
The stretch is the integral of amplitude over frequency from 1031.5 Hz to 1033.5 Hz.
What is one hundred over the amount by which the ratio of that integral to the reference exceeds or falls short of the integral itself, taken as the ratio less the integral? -135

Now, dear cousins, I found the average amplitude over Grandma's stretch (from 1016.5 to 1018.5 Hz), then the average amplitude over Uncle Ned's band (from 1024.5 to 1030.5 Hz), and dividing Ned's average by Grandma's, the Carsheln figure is 0.91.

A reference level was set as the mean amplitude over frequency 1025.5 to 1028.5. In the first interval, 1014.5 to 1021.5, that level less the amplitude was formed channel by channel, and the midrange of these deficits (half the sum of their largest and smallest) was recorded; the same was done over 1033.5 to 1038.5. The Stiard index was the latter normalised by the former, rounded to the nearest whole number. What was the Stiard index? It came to -23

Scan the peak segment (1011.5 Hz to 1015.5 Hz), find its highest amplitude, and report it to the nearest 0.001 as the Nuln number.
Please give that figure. 1.340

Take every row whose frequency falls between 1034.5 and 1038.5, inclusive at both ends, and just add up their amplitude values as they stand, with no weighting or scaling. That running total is 4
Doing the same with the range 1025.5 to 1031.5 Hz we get 8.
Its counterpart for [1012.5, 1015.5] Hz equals 4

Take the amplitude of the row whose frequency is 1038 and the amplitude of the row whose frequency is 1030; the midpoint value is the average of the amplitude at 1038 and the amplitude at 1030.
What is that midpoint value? 1.15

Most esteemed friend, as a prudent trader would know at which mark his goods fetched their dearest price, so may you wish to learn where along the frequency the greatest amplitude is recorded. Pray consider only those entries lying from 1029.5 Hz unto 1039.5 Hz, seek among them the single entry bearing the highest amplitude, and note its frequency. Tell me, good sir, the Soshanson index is 1030 Hz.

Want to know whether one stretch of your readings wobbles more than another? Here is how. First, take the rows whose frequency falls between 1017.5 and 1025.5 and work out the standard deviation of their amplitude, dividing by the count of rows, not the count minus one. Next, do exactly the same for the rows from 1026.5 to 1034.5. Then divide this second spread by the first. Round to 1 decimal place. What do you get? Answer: 3.2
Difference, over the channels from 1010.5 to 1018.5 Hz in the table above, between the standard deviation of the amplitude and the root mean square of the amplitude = -1.27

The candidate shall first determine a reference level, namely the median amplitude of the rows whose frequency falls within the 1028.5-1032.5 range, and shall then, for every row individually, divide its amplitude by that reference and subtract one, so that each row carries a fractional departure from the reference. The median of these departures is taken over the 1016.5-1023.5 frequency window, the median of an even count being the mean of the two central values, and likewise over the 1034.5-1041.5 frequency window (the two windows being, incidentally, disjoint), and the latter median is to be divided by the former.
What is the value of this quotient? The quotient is -0.9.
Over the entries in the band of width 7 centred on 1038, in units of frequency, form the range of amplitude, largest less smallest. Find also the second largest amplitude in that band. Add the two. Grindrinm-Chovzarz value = 1.25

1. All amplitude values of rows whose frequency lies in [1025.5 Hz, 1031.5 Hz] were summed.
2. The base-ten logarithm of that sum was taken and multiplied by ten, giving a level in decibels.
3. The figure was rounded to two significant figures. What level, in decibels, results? 9.0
